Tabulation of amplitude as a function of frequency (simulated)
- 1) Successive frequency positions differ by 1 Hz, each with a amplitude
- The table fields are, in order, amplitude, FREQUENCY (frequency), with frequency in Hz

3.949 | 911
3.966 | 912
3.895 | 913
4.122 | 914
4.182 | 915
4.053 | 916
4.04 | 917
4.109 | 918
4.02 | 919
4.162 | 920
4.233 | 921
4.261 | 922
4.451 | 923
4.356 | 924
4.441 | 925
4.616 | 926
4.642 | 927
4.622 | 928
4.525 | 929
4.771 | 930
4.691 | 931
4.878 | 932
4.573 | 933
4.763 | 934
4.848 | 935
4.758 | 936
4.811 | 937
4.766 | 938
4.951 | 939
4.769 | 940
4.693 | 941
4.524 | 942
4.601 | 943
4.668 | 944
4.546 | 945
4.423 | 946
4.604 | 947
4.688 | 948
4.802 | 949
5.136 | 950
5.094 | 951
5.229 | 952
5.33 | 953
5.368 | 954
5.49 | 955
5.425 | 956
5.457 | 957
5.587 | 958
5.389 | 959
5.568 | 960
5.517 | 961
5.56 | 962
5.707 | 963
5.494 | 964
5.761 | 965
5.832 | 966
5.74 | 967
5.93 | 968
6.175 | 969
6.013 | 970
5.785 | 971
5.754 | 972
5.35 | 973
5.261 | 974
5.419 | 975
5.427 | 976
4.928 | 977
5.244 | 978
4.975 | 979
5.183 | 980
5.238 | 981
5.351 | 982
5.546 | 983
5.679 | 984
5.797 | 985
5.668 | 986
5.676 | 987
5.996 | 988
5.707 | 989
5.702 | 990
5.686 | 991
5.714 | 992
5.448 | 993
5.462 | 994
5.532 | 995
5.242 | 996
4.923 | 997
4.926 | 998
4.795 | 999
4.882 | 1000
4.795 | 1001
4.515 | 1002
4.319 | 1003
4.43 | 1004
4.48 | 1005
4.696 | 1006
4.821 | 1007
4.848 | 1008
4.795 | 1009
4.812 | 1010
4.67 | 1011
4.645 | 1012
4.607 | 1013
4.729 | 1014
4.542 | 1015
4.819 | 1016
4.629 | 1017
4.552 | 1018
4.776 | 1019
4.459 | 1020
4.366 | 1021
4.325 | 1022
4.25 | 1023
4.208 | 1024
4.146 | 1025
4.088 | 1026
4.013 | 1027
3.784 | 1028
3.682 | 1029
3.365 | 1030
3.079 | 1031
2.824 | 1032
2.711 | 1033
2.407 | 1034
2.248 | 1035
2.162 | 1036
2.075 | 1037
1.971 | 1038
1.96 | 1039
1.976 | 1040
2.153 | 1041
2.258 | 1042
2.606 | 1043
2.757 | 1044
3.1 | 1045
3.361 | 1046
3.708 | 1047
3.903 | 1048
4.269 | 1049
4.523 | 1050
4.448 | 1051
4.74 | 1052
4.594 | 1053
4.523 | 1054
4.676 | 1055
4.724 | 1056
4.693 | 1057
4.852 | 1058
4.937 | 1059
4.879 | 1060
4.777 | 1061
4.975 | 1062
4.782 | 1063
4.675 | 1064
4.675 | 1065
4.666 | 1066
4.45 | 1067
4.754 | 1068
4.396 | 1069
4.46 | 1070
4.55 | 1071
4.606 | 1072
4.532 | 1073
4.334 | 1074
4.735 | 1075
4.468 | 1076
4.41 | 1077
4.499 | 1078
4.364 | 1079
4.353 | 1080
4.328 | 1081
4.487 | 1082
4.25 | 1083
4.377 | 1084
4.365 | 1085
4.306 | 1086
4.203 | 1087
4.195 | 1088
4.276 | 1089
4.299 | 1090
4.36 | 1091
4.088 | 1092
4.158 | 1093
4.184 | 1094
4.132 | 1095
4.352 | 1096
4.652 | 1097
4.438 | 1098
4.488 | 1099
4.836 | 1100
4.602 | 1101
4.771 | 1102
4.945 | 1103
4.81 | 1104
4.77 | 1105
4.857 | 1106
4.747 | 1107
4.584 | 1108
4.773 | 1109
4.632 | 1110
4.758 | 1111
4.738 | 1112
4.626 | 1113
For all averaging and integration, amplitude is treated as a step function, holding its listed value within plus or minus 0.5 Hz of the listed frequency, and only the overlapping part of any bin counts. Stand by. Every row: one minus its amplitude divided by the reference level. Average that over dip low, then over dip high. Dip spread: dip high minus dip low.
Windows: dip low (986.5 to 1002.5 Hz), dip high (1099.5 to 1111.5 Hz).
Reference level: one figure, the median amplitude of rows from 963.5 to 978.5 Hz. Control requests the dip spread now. 0.10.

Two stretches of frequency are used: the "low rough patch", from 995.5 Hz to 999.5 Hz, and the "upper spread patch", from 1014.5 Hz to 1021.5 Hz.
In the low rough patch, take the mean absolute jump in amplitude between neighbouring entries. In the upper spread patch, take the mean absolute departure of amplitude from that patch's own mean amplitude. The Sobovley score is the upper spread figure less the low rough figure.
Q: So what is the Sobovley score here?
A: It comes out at -0.02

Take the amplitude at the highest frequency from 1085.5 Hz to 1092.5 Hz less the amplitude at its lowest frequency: -0.2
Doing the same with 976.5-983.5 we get 0.6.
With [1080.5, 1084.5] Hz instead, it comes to 0.0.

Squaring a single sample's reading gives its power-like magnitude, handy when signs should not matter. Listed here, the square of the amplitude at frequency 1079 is 19.0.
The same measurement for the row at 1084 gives 19.2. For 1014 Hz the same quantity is 22.4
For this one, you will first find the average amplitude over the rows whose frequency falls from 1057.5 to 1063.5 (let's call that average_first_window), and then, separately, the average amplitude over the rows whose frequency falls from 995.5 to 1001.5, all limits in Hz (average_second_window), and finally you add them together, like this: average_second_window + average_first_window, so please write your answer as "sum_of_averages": 9.8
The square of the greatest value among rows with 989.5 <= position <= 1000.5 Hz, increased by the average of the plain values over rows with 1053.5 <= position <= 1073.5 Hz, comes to 37.3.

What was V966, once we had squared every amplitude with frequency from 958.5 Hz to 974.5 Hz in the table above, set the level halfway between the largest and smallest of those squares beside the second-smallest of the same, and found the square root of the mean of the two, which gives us 5.5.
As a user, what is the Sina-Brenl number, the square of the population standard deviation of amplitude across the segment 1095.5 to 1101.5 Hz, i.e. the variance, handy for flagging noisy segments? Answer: 0.025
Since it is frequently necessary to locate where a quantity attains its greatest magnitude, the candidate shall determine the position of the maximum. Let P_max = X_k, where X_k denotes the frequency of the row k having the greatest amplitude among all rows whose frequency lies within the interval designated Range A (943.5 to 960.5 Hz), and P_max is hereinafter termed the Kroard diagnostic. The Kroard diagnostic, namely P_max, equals 958 Hz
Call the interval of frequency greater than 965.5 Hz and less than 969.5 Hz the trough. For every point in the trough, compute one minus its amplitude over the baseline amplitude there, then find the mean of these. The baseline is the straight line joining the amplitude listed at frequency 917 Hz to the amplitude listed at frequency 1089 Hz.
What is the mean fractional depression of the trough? -0.44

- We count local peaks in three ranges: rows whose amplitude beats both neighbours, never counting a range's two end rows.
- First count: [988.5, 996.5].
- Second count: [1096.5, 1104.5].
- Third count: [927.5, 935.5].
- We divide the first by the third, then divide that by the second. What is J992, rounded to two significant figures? 0.50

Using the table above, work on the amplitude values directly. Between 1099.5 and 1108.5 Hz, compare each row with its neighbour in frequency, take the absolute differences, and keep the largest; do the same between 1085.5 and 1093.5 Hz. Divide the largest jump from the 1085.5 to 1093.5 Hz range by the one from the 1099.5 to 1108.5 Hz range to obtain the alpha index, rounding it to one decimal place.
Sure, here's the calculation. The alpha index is 1.2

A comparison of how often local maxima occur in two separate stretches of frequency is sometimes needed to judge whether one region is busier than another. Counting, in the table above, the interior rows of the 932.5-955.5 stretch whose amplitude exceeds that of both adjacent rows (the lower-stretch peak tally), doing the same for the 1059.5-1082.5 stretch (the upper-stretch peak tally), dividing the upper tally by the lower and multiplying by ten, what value 10.0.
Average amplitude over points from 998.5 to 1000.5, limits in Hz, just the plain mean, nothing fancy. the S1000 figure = 4.8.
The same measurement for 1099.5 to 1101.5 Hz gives 4.7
